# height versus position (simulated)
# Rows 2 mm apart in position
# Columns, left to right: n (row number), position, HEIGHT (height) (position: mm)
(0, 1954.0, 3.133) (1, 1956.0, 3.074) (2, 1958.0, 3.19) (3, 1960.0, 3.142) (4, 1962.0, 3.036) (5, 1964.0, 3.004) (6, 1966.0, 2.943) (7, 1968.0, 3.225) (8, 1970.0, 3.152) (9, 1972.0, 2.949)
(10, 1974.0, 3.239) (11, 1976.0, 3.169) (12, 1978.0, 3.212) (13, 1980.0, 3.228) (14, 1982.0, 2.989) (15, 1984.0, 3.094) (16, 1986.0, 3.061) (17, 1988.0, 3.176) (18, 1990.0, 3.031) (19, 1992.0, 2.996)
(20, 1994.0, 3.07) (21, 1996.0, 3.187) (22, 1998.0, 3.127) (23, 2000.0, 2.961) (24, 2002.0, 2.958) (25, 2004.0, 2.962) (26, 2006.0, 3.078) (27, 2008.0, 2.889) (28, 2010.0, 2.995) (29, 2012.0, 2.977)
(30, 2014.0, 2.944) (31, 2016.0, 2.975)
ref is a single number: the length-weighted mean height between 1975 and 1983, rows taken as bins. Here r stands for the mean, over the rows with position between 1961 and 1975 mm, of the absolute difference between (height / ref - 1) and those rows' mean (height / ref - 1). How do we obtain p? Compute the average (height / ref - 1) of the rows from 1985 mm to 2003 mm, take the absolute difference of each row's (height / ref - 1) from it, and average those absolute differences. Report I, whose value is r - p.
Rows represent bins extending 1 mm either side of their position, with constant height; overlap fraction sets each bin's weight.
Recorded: 0.013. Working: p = 0.0217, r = 0.035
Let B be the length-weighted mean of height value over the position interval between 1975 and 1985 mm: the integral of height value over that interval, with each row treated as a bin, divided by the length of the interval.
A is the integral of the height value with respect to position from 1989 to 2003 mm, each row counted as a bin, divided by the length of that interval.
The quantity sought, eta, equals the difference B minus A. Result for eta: 0.09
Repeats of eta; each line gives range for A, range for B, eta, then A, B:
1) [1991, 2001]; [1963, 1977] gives 0.03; 3.07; 3.10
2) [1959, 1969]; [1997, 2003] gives -0.05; 3.07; 3.02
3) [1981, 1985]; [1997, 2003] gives -0.03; 3.04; 3.02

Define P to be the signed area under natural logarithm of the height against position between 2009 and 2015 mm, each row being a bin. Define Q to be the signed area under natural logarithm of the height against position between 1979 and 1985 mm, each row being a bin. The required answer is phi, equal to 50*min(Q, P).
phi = 327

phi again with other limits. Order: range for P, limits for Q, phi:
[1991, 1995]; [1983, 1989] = 222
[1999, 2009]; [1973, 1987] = 544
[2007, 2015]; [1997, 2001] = 223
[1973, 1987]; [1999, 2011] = 654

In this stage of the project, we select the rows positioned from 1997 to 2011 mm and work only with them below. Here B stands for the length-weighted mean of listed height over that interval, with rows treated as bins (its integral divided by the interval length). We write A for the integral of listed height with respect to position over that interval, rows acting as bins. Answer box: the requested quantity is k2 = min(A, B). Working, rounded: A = 41.9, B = 3.00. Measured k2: 3.00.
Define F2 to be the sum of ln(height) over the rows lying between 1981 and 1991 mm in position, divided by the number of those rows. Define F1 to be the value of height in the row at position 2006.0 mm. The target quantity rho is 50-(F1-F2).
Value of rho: 48.0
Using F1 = 3.078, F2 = 1.12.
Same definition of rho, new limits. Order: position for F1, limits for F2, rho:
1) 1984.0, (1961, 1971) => 48.0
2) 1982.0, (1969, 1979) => 48.2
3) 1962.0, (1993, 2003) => 48.1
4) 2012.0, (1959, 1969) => 48.1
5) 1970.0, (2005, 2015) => 47.9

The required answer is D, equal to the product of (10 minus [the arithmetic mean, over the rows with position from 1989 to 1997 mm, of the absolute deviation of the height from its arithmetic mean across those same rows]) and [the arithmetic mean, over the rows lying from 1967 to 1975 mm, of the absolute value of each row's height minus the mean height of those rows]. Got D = 1.0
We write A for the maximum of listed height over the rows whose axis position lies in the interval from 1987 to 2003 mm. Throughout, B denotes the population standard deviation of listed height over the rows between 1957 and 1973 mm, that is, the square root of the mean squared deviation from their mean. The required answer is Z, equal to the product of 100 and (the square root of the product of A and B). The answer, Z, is 57.4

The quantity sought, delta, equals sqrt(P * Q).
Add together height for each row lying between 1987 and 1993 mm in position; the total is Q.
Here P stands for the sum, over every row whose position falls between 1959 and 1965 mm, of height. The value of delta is 9.19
